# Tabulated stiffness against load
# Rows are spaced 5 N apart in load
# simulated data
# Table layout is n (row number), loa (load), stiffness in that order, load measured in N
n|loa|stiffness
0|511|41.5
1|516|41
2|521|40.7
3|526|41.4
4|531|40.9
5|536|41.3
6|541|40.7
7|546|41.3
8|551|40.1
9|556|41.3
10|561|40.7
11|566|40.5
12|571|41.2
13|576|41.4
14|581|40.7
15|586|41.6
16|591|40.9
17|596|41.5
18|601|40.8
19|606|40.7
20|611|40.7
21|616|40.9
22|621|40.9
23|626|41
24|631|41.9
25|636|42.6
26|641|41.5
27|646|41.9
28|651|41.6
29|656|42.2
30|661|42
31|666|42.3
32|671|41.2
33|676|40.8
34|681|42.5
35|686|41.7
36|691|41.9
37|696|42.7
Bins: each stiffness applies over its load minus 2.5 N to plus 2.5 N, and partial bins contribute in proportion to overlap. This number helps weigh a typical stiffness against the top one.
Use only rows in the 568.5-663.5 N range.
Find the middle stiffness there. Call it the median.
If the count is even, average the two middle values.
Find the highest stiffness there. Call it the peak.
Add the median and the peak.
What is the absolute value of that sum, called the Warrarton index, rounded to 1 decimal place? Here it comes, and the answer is 84.0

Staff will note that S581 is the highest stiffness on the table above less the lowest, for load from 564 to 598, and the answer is 1.1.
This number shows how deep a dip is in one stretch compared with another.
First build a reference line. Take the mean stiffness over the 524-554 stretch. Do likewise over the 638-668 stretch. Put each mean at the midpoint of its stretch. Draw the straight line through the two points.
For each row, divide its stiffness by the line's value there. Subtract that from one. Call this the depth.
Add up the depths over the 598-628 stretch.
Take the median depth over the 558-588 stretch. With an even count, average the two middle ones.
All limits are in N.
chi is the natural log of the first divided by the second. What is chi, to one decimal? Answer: 3.0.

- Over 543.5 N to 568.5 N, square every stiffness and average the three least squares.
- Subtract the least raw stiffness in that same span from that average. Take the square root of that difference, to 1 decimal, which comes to 39.9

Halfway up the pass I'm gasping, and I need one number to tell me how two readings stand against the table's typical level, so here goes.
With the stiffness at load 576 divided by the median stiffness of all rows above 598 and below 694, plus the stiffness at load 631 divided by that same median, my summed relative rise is 2.002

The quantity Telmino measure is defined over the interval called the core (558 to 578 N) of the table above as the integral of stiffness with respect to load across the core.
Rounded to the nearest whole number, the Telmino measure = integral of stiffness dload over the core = 819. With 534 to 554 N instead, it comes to 817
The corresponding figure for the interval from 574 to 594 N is 823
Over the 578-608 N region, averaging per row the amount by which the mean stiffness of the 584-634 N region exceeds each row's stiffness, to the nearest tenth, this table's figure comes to 0.1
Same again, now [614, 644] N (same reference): -0.4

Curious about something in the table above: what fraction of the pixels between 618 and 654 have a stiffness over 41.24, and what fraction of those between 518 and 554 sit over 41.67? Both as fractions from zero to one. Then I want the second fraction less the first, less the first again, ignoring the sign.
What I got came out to 1.4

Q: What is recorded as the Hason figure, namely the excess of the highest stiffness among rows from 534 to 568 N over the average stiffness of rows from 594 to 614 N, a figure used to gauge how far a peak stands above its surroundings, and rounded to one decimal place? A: 0.4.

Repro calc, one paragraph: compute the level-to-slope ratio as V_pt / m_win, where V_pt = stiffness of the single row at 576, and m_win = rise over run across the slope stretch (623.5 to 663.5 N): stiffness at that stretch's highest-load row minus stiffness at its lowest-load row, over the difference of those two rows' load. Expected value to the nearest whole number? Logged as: 1449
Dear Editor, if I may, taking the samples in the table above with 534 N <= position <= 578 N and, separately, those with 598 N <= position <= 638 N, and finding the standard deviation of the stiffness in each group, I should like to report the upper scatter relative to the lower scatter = 1.5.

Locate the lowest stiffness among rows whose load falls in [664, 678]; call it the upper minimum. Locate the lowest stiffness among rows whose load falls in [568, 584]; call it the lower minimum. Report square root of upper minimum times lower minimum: 40.7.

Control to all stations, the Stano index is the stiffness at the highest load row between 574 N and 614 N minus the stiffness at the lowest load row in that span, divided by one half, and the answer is -1.4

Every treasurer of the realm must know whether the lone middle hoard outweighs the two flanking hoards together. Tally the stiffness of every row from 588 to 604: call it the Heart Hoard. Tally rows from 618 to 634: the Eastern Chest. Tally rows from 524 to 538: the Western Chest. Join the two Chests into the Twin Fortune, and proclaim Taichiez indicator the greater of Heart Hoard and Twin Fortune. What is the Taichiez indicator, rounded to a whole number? 247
